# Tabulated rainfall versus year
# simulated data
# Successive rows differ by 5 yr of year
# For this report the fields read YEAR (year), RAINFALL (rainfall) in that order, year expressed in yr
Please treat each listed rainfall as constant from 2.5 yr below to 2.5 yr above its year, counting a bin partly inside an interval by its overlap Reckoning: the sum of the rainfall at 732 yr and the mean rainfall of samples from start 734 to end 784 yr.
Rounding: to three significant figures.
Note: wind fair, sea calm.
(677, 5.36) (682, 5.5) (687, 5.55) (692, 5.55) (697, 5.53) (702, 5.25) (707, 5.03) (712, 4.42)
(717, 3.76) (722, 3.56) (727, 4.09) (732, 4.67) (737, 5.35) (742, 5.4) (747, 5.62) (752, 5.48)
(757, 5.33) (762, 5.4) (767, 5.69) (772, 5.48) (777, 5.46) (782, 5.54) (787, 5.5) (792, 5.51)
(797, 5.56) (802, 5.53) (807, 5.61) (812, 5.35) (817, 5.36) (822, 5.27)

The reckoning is 10.1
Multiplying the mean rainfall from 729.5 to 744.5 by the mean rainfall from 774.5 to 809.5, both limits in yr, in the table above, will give 28.4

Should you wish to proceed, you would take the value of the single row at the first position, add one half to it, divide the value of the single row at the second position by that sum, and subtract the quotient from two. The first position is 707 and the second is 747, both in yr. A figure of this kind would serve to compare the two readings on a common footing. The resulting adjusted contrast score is 0.98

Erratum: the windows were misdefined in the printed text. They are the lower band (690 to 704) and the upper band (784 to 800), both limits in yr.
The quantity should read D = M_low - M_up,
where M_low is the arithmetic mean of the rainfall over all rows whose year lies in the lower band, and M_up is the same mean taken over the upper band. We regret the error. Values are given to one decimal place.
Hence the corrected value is -0.1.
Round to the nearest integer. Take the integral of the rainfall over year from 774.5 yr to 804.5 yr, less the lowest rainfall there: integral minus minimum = 160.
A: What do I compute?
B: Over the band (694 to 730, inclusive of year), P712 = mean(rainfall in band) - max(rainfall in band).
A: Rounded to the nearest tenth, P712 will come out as -1.0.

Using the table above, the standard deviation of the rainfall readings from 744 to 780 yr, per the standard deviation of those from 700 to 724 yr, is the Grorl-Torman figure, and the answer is 0.17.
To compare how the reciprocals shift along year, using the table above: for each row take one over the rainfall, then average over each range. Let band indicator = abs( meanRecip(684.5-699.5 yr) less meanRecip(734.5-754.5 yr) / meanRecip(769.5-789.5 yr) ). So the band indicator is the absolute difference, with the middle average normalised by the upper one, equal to 0.83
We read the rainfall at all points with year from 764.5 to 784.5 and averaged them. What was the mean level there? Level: 5.54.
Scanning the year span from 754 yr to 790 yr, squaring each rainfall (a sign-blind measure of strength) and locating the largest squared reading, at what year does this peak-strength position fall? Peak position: 767 yr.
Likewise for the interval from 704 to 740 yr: 737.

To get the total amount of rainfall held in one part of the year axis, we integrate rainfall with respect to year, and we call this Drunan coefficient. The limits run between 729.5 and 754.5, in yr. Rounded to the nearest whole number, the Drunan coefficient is 133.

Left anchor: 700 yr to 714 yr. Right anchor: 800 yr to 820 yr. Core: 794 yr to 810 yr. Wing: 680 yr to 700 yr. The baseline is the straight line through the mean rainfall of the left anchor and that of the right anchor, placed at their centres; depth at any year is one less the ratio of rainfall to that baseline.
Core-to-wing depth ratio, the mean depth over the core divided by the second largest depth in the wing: 0.18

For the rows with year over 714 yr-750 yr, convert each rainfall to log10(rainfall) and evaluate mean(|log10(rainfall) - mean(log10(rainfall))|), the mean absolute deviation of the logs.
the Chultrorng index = 0.069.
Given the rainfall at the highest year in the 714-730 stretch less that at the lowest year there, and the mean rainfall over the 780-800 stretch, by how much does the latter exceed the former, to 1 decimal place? 5.2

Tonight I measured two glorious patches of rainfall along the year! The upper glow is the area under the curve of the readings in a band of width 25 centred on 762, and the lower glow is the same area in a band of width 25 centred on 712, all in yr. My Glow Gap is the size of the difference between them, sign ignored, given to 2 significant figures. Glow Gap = 27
